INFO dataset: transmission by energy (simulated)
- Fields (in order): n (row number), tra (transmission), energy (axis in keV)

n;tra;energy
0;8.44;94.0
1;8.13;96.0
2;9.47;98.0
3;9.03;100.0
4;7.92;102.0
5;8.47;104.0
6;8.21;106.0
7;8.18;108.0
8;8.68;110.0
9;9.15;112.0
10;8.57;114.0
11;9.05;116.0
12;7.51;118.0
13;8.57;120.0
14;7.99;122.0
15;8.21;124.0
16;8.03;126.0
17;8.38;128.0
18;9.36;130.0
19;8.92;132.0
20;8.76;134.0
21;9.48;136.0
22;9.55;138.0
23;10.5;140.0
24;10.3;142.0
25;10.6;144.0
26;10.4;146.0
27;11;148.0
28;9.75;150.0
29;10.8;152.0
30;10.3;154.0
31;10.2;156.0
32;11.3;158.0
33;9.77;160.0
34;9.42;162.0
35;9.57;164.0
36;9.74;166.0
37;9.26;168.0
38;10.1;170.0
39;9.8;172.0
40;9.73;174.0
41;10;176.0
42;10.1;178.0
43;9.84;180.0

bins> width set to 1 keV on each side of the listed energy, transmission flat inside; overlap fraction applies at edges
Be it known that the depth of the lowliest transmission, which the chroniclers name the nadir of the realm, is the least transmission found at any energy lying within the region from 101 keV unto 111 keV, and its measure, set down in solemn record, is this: 7.92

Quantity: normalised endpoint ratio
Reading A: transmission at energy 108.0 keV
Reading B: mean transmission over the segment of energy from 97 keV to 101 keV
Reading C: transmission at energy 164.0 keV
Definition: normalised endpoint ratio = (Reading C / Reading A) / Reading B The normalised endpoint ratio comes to 0.126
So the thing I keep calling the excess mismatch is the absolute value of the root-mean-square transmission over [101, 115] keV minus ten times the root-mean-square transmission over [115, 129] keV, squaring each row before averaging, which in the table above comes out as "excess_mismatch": 74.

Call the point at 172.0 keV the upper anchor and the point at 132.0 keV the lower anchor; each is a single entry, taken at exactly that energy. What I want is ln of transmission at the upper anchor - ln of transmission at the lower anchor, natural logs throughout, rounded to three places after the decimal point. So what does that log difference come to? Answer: 0.094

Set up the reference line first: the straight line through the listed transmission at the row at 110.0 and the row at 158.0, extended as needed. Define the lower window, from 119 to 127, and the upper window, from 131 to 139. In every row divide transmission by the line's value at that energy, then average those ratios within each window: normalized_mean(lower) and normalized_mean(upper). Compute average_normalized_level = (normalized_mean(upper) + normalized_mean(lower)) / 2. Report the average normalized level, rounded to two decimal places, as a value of 0.89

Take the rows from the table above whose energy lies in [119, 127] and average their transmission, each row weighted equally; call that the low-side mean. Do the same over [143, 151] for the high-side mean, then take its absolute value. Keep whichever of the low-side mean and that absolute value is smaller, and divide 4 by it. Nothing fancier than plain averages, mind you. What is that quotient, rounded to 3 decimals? 0.488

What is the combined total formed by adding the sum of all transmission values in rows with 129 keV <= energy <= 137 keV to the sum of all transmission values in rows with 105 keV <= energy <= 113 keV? 71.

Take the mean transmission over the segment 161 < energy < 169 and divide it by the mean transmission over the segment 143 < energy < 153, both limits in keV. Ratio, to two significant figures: 0.90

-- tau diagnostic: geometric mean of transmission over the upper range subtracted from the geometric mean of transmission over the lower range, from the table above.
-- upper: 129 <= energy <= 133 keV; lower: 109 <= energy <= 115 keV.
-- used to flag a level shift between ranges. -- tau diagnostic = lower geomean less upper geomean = -0.34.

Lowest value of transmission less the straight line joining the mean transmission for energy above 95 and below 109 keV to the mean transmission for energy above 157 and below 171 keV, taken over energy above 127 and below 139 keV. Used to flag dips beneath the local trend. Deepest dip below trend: -0.69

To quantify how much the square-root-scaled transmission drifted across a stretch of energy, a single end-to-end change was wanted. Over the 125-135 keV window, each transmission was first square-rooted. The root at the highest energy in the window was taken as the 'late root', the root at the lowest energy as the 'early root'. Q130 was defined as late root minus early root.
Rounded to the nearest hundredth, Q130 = 0.13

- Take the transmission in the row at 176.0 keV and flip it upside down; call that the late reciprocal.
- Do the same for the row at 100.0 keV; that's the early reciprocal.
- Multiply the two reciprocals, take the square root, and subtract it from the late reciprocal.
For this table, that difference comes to -0.0052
